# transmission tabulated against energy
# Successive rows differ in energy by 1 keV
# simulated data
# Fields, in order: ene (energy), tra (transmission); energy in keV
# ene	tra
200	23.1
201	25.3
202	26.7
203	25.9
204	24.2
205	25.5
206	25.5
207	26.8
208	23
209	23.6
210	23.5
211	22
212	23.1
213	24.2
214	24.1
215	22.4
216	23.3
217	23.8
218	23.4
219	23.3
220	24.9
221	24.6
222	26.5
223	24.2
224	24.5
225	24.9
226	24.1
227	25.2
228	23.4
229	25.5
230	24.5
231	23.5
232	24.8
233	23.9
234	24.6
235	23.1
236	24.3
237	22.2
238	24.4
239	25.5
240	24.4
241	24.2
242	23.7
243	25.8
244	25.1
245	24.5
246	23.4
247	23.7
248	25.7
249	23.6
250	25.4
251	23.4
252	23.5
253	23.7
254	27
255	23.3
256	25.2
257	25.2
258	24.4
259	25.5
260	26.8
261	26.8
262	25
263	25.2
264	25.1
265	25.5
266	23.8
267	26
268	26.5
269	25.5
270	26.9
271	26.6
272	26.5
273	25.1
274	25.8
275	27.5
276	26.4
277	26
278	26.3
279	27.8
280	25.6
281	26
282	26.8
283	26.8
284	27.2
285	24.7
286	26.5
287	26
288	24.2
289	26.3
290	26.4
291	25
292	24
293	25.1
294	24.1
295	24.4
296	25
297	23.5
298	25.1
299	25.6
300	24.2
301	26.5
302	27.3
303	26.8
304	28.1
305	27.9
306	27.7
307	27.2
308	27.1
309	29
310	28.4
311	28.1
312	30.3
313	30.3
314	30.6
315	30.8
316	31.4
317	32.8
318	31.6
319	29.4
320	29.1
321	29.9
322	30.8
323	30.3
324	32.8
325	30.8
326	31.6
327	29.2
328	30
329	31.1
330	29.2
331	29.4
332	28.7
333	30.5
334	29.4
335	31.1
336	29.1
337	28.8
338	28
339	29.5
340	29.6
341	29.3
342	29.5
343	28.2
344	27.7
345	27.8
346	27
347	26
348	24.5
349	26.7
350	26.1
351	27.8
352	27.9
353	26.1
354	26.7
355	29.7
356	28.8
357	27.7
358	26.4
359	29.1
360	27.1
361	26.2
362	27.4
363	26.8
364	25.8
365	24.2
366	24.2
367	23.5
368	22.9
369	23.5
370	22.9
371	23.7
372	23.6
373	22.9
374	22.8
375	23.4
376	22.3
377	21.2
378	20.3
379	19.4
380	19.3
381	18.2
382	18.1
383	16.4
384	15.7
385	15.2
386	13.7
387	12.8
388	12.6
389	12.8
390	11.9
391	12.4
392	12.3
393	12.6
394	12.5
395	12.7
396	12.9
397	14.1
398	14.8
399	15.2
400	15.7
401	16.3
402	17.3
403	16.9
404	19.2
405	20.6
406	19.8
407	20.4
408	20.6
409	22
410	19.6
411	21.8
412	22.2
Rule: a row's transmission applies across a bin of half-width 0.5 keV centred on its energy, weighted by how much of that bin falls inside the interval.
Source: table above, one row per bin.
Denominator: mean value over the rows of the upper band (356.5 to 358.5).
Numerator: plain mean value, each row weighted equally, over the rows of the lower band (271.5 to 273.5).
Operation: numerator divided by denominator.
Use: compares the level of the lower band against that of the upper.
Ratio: 0.95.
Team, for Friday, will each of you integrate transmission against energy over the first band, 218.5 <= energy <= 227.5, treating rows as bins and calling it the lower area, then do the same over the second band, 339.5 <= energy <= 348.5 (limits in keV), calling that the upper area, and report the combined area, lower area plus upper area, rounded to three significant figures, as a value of 472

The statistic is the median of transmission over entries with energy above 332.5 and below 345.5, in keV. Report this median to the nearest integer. 29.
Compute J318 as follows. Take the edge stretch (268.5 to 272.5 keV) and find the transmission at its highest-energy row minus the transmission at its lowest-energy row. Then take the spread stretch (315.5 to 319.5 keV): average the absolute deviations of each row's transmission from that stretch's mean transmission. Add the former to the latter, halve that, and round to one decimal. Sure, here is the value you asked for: 1.0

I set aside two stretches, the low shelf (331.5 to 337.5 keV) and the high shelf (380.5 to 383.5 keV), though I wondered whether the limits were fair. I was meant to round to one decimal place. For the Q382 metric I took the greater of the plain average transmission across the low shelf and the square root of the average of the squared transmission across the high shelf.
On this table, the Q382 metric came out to 29.6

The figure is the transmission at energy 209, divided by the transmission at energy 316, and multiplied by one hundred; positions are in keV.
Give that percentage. 75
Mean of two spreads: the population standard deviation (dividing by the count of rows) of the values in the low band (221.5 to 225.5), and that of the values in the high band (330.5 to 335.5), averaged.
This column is 0.87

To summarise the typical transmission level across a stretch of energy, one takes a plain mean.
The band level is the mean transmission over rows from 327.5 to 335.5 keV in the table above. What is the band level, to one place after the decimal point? 29.9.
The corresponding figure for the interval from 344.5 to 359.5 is 27.2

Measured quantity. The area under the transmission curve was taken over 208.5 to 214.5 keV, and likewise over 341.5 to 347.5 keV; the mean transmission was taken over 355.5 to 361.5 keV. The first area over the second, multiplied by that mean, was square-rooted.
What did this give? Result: 4.8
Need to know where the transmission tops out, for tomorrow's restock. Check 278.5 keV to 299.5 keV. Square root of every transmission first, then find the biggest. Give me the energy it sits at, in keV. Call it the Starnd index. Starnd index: 279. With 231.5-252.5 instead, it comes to 243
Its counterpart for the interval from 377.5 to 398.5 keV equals 378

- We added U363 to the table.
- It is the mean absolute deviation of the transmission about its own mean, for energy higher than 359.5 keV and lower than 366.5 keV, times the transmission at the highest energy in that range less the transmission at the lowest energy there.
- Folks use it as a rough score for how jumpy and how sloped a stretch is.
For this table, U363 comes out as -3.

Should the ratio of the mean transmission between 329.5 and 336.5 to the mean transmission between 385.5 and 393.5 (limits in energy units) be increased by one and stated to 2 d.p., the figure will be 3.34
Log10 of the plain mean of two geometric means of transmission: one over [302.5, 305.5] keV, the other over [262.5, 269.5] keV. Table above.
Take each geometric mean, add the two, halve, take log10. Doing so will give 1.42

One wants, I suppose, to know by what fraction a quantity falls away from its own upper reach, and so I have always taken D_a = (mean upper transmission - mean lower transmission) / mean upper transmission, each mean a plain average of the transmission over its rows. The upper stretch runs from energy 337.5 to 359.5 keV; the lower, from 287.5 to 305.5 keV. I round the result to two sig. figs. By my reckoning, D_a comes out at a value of 0.079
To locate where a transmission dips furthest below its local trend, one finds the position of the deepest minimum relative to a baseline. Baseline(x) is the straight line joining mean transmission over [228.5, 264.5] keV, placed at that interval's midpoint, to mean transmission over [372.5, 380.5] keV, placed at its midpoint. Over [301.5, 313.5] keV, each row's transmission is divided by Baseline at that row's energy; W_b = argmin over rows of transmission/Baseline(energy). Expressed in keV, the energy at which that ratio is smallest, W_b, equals 303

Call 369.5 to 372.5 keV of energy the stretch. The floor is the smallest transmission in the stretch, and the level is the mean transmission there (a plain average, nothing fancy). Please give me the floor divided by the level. 0.979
